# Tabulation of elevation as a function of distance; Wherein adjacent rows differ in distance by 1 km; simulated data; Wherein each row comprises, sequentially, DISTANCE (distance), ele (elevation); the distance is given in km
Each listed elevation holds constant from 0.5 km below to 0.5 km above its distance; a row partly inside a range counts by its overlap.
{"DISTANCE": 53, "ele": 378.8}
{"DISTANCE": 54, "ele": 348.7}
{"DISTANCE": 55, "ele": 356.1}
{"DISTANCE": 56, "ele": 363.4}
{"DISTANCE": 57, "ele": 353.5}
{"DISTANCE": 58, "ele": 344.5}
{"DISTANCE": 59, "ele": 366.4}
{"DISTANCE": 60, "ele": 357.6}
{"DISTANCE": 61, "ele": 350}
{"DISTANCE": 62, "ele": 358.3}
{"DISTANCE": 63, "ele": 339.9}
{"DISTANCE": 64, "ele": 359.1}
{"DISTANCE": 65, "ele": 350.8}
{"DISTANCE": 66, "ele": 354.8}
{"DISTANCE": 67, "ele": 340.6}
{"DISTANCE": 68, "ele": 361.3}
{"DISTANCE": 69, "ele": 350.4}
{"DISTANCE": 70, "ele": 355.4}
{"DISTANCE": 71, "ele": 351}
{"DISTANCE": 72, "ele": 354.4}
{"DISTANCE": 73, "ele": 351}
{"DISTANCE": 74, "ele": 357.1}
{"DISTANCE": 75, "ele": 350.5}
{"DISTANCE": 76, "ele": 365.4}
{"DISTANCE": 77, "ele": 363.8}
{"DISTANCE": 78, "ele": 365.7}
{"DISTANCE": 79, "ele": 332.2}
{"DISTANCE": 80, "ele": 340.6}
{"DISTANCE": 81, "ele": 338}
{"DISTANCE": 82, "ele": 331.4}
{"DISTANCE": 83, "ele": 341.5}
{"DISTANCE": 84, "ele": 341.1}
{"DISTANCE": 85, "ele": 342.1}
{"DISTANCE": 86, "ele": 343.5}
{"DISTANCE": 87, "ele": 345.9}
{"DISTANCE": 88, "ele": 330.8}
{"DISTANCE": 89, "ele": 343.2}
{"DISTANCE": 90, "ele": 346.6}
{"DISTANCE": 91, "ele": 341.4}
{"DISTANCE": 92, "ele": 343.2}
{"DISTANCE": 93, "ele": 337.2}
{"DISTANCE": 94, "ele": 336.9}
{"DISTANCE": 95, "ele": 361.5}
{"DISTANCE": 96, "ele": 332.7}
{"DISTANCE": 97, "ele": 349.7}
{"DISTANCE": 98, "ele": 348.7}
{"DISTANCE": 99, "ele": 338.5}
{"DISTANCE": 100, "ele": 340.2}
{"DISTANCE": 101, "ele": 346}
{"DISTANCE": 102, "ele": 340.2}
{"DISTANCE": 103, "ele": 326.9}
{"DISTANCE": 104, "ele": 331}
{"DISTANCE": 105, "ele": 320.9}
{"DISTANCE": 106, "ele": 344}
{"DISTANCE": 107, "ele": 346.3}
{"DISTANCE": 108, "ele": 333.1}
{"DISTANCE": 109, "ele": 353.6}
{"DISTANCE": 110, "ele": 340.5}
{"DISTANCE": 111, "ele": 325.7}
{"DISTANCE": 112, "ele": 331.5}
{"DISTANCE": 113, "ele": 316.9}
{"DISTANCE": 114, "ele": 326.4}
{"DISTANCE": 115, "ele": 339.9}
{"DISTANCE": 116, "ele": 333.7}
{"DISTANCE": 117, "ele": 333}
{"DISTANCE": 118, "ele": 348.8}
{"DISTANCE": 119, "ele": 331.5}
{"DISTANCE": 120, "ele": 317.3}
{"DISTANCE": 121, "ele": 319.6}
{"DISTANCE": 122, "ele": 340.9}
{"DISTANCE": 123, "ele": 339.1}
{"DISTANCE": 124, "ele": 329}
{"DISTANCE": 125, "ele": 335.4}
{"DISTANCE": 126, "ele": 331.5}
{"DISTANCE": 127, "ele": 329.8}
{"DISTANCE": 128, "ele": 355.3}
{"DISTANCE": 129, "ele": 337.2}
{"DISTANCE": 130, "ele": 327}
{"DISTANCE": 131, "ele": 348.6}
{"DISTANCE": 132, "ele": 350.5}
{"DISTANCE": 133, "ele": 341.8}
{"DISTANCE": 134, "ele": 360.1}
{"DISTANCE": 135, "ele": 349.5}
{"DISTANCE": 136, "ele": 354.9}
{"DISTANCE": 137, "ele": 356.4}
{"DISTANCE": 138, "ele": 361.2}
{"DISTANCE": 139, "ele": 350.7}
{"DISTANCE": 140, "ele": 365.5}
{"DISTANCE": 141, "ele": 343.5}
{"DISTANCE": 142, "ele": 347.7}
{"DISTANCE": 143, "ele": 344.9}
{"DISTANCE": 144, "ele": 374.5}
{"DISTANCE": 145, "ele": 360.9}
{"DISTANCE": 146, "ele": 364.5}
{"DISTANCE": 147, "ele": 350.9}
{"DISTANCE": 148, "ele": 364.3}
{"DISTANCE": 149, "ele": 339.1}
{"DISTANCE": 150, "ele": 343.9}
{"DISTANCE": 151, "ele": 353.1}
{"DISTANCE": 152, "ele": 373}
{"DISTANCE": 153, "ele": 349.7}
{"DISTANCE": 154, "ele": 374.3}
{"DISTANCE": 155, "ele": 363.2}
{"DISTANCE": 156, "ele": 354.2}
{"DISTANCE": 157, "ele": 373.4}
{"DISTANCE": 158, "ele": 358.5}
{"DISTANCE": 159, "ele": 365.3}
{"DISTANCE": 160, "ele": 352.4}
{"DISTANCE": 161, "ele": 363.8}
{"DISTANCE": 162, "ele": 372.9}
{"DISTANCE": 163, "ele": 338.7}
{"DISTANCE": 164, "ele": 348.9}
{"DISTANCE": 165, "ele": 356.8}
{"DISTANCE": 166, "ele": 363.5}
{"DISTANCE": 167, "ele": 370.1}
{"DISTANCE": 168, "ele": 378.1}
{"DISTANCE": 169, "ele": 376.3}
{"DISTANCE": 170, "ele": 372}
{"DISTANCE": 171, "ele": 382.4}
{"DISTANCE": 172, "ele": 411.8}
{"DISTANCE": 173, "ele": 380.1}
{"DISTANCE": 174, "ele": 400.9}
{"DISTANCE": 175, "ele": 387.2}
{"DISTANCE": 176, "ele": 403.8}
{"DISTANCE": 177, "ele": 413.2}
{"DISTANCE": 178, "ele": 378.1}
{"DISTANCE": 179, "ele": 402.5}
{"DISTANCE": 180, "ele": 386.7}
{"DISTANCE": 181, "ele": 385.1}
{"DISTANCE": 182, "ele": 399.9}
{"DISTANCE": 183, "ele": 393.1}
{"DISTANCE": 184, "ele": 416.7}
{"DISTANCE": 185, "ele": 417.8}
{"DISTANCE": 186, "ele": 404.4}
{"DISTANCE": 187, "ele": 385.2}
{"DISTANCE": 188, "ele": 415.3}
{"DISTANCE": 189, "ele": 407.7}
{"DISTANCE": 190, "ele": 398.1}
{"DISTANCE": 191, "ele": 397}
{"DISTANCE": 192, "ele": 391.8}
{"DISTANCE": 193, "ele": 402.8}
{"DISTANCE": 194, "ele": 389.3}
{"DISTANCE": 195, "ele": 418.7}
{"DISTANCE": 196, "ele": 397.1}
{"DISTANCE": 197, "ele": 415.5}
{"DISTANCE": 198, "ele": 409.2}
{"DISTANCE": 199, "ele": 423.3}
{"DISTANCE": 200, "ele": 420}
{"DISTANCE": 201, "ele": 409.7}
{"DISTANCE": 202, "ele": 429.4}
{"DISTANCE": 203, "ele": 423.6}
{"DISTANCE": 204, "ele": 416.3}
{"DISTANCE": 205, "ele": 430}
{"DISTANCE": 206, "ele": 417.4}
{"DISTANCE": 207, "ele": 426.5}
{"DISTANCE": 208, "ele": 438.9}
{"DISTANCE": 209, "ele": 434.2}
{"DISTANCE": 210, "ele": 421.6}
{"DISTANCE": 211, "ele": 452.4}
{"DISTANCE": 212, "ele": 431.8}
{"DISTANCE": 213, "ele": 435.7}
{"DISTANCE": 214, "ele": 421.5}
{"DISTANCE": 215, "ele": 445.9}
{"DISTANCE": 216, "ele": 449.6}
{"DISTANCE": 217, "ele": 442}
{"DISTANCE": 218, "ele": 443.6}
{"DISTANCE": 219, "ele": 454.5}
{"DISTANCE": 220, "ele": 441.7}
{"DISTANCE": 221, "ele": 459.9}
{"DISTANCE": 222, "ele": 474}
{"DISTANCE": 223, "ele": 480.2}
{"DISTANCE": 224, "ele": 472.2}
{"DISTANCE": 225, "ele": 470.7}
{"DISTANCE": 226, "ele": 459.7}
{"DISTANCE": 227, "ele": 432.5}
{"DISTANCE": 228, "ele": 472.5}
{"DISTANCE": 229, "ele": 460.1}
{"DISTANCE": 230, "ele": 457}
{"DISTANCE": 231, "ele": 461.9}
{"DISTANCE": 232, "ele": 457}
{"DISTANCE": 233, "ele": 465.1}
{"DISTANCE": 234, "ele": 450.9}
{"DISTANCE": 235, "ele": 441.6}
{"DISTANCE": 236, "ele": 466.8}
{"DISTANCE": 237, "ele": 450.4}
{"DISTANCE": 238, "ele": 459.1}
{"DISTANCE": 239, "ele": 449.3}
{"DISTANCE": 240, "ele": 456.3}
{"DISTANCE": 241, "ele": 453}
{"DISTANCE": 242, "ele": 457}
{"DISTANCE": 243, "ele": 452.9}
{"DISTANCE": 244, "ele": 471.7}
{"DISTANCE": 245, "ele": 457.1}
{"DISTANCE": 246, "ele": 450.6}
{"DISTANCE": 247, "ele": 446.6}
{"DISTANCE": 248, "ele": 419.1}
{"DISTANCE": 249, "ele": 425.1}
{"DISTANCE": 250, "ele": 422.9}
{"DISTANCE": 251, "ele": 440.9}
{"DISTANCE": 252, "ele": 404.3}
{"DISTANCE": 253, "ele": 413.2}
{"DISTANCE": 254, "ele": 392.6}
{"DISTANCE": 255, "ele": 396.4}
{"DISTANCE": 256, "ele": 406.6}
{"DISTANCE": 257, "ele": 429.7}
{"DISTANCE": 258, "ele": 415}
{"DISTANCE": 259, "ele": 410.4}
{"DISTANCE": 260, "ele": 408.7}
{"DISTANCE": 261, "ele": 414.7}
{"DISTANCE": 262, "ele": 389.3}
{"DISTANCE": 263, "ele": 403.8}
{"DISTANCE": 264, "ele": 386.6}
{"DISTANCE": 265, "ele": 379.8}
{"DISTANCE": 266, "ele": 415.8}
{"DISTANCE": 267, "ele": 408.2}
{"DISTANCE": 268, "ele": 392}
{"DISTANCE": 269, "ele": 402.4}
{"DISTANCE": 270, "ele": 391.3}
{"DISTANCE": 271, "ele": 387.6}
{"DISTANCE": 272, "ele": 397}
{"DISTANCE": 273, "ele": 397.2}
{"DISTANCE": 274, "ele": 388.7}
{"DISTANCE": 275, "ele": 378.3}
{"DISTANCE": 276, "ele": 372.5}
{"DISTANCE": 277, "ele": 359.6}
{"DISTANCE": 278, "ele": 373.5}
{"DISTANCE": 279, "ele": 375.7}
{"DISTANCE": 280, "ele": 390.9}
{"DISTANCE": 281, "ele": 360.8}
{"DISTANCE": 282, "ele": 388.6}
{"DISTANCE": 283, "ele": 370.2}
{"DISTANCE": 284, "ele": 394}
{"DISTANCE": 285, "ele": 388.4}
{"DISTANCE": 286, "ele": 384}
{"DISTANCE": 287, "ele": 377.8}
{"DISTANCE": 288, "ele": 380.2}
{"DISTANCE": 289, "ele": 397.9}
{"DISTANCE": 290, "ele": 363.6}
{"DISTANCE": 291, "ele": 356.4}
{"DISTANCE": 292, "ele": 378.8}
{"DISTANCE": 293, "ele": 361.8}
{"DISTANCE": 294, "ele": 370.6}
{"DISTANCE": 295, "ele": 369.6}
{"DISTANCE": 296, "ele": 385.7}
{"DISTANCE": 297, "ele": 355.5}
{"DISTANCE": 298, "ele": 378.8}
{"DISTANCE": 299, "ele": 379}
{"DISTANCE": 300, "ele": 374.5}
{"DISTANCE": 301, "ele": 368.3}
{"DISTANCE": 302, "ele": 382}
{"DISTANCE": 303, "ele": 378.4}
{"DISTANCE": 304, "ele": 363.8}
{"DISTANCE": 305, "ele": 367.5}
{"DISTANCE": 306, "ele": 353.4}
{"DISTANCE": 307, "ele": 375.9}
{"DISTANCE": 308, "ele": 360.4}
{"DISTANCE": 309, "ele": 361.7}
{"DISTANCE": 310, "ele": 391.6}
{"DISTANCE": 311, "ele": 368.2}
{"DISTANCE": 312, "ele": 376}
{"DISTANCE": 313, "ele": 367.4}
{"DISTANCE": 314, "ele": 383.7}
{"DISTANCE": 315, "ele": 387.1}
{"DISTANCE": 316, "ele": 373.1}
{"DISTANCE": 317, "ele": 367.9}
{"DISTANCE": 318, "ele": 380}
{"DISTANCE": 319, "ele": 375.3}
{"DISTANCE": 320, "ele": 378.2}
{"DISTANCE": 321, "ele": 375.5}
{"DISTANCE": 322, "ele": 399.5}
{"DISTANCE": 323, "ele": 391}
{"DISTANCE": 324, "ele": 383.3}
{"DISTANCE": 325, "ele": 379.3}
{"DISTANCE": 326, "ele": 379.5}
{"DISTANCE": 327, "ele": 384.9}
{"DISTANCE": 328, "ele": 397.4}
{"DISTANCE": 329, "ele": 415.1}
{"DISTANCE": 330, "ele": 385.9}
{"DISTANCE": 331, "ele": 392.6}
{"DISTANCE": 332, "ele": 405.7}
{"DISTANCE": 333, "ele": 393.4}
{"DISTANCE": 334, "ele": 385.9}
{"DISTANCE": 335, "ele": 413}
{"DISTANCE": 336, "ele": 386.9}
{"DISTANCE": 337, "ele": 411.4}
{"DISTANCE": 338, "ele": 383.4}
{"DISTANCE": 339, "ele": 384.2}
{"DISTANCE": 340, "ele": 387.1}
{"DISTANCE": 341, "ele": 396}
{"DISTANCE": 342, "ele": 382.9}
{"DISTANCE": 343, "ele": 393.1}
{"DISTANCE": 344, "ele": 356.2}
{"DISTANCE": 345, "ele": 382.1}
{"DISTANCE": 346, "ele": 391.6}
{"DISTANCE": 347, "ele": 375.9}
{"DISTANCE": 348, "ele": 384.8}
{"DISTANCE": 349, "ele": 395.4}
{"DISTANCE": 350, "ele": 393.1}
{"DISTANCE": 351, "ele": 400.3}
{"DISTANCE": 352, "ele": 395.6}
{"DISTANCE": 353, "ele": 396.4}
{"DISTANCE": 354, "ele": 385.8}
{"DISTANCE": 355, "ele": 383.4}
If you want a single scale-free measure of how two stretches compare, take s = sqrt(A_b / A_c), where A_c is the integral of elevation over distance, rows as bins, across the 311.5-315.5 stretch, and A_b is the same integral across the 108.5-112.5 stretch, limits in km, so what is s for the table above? 0.945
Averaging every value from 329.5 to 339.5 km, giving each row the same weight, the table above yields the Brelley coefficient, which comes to 394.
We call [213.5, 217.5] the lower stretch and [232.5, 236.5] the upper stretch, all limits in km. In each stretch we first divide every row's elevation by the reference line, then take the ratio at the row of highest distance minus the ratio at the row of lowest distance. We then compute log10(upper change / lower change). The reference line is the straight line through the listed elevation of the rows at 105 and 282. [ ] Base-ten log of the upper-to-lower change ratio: -1.9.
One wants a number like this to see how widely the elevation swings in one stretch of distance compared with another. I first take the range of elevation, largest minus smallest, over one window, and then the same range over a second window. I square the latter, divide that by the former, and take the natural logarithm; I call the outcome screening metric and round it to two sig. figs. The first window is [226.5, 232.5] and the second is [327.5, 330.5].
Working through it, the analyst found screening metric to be 3.1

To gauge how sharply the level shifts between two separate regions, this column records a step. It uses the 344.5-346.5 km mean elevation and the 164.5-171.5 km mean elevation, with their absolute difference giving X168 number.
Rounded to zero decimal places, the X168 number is 16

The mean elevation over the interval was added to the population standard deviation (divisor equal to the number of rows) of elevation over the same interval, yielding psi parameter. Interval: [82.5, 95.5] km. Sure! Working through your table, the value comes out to 349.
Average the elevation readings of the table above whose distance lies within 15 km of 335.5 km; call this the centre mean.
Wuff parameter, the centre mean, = 390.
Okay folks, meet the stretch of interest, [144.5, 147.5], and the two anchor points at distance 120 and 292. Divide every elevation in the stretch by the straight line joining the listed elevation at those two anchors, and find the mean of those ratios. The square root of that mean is 1.05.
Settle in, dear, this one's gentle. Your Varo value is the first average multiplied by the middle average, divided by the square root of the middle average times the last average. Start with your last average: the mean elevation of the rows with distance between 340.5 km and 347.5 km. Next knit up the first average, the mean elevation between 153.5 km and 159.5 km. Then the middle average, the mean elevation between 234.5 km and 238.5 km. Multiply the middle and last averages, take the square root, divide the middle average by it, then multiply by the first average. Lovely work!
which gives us 398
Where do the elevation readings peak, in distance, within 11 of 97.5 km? 95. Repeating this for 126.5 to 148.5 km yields 144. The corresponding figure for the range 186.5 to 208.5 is 208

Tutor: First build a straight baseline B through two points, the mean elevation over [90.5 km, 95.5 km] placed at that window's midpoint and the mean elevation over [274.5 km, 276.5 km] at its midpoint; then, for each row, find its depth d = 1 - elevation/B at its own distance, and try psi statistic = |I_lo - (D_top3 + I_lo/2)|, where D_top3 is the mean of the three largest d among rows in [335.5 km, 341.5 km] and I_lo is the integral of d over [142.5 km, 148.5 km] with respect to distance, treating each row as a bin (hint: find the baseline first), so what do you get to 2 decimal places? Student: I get 0.06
